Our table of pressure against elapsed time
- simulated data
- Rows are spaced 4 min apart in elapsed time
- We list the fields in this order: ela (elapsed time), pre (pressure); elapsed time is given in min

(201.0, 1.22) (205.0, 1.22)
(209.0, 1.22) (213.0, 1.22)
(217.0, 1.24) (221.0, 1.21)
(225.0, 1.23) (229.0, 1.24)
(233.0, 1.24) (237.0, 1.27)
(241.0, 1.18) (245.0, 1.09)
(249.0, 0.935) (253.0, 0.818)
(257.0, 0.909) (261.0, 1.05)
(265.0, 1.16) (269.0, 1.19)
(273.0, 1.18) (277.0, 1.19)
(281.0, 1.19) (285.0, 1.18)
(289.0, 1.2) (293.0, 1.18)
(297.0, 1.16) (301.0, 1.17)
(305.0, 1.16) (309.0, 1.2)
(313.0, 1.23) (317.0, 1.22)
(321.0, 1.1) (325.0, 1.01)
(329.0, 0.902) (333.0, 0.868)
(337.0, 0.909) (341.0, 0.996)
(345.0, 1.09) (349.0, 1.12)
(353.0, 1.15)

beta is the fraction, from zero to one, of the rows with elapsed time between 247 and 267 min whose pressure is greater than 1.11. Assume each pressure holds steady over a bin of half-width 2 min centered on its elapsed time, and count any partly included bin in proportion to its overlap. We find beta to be 0.20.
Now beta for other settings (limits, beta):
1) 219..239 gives 1.00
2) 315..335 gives 0.20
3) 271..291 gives 1.00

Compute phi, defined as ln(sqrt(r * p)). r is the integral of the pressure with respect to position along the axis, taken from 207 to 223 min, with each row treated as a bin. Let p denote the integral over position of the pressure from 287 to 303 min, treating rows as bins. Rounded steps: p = 18.8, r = 19.6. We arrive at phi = 2.95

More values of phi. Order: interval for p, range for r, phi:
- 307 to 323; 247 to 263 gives 2.82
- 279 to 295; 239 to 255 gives 2.86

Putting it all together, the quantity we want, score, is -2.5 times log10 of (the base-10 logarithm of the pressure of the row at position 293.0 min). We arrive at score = 2.86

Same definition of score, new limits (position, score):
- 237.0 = 2.46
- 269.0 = 2.80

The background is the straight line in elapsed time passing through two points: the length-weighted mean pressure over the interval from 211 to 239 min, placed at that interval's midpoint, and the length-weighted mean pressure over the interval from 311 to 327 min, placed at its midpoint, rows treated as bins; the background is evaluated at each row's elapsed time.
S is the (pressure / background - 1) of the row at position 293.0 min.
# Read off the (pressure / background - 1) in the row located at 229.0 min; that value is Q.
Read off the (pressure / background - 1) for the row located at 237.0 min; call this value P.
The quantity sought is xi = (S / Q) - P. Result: 1.7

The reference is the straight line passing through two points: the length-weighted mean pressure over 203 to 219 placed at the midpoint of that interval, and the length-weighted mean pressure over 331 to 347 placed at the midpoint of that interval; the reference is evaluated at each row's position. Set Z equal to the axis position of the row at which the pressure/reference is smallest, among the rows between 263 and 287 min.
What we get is 265.0 min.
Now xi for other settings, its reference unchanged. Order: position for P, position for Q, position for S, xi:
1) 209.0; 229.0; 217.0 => -0.4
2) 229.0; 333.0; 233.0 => -0.1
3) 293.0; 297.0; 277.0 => -3.0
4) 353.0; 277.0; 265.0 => -4.8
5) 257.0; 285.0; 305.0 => 1.3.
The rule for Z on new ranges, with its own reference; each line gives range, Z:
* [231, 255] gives 253.0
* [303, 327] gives 325.0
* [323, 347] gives 333.0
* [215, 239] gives 221.0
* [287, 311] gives 297.0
